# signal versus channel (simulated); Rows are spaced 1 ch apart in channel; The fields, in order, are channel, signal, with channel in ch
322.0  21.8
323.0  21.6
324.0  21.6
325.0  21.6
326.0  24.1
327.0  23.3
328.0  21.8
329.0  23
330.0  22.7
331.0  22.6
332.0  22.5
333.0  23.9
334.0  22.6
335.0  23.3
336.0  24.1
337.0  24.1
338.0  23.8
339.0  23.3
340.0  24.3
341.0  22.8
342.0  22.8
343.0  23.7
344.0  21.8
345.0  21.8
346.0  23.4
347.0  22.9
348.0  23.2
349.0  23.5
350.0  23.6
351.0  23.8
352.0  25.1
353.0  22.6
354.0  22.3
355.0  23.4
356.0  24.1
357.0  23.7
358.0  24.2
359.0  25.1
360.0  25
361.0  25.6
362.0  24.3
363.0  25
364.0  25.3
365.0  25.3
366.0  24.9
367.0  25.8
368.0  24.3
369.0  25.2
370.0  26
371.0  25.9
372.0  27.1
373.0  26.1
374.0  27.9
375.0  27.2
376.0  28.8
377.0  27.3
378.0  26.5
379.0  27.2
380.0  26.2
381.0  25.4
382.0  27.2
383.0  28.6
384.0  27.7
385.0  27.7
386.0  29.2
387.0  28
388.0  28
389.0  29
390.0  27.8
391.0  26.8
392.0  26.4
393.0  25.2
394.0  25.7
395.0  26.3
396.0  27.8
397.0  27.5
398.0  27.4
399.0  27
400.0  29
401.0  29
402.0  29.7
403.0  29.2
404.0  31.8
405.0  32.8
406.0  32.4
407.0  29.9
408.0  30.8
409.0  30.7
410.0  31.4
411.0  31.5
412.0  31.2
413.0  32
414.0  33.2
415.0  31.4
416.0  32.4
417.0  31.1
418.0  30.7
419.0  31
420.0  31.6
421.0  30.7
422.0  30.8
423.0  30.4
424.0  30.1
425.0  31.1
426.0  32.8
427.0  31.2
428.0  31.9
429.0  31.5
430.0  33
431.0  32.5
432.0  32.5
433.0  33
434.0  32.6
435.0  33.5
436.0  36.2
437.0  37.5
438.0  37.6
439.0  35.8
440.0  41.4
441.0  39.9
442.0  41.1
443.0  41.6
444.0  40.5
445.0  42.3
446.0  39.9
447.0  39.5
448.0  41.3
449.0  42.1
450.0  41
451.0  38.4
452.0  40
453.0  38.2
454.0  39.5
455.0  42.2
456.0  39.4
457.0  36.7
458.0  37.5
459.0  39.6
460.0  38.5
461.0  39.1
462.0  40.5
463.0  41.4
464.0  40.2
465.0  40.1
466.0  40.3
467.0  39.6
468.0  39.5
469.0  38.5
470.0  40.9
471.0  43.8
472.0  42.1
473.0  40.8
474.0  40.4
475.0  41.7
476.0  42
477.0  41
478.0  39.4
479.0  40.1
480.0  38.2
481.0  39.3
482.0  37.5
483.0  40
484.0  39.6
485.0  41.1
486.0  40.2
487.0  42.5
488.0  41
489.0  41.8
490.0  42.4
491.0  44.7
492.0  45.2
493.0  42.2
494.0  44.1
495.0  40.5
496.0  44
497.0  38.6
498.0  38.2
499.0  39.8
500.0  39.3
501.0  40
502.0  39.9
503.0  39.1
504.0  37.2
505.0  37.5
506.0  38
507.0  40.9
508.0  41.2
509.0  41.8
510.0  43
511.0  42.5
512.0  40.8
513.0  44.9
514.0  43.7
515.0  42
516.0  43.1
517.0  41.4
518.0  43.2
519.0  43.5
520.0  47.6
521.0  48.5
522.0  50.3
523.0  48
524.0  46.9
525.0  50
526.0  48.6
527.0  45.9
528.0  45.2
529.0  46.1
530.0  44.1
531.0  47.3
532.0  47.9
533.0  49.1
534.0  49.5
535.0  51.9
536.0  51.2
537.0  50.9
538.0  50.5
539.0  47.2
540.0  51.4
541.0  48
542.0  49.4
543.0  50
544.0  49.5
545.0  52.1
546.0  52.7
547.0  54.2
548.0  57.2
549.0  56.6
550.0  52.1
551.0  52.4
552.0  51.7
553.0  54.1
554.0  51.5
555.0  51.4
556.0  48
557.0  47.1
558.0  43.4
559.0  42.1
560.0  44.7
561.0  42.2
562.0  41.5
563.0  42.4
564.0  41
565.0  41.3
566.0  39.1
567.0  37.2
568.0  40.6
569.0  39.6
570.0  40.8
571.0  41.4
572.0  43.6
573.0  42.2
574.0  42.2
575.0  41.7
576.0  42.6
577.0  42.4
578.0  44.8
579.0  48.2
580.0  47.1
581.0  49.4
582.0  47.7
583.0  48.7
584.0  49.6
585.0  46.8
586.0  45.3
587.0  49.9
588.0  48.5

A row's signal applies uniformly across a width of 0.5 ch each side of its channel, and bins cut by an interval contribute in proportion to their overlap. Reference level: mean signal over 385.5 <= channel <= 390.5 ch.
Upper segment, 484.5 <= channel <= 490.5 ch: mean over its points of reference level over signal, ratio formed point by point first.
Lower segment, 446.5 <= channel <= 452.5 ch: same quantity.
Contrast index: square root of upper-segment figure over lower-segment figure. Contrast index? 0.99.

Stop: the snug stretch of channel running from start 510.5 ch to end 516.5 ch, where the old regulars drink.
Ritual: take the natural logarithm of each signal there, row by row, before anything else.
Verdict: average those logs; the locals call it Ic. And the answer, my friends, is 3.76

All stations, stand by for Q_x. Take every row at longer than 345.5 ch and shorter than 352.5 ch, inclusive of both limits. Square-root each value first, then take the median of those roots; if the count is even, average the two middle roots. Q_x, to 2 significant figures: 4.8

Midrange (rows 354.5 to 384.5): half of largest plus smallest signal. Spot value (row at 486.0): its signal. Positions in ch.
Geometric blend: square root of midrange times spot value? 32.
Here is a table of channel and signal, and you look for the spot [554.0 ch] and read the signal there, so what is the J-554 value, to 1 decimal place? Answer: 51.5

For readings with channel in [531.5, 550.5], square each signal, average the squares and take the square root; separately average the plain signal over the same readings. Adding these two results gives 102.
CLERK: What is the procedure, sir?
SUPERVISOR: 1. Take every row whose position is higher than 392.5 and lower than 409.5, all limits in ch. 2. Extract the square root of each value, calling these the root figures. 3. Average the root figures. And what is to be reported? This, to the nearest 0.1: 5.4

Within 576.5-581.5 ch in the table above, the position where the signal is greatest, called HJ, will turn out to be 581.0 ch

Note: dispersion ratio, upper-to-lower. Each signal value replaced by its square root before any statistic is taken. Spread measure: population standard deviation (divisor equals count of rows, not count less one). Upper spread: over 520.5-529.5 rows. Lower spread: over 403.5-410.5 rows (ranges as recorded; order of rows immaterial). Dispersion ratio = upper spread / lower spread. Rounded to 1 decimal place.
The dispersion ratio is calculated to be 1.5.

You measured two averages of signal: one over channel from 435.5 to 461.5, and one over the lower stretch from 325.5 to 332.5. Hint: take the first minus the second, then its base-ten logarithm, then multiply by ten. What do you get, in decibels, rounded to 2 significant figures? 12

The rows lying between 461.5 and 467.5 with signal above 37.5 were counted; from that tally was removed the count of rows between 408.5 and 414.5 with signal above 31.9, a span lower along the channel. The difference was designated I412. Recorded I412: 4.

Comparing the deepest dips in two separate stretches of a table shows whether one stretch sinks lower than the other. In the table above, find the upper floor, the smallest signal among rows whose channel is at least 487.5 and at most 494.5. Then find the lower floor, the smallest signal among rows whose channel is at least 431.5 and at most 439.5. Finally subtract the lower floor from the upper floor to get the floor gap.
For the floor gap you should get 8.5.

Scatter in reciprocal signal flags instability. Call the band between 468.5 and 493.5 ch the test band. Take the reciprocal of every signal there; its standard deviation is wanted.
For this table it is 0.0011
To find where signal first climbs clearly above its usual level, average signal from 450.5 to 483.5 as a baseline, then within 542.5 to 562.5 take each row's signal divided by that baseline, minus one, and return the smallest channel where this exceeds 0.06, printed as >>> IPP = 543.0 ch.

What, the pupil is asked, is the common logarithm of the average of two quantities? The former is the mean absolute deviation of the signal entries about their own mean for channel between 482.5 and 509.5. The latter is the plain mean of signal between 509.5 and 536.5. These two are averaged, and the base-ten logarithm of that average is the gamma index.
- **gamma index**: 1.38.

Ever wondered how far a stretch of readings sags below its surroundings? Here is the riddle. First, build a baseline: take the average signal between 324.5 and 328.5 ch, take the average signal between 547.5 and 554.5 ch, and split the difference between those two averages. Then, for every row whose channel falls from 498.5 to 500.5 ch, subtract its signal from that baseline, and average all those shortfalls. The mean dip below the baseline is -1.4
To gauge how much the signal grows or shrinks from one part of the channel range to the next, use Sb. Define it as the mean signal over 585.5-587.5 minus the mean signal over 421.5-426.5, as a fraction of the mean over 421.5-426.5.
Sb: 0.53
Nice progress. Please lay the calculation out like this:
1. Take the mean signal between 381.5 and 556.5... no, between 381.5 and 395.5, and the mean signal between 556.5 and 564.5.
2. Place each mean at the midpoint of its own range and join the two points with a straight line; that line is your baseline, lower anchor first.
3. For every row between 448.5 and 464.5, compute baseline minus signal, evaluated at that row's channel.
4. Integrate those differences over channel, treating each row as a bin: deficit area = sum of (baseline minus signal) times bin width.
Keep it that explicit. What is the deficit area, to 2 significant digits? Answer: -97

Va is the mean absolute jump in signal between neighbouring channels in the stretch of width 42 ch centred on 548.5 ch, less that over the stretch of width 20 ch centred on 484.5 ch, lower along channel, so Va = 0.32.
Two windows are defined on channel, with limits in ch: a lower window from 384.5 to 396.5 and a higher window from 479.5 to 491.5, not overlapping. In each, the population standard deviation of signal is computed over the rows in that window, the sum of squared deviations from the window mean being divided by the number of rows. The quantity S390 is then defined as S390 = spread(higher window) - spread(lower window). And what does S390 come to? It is 0.7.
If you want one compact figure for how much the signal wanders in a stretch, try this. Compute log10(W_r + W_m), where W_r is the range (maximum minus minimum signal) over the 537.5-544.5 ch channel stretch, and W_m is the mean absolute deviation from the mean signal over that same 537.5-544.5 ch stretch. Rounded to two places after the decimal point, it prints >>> 0.72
